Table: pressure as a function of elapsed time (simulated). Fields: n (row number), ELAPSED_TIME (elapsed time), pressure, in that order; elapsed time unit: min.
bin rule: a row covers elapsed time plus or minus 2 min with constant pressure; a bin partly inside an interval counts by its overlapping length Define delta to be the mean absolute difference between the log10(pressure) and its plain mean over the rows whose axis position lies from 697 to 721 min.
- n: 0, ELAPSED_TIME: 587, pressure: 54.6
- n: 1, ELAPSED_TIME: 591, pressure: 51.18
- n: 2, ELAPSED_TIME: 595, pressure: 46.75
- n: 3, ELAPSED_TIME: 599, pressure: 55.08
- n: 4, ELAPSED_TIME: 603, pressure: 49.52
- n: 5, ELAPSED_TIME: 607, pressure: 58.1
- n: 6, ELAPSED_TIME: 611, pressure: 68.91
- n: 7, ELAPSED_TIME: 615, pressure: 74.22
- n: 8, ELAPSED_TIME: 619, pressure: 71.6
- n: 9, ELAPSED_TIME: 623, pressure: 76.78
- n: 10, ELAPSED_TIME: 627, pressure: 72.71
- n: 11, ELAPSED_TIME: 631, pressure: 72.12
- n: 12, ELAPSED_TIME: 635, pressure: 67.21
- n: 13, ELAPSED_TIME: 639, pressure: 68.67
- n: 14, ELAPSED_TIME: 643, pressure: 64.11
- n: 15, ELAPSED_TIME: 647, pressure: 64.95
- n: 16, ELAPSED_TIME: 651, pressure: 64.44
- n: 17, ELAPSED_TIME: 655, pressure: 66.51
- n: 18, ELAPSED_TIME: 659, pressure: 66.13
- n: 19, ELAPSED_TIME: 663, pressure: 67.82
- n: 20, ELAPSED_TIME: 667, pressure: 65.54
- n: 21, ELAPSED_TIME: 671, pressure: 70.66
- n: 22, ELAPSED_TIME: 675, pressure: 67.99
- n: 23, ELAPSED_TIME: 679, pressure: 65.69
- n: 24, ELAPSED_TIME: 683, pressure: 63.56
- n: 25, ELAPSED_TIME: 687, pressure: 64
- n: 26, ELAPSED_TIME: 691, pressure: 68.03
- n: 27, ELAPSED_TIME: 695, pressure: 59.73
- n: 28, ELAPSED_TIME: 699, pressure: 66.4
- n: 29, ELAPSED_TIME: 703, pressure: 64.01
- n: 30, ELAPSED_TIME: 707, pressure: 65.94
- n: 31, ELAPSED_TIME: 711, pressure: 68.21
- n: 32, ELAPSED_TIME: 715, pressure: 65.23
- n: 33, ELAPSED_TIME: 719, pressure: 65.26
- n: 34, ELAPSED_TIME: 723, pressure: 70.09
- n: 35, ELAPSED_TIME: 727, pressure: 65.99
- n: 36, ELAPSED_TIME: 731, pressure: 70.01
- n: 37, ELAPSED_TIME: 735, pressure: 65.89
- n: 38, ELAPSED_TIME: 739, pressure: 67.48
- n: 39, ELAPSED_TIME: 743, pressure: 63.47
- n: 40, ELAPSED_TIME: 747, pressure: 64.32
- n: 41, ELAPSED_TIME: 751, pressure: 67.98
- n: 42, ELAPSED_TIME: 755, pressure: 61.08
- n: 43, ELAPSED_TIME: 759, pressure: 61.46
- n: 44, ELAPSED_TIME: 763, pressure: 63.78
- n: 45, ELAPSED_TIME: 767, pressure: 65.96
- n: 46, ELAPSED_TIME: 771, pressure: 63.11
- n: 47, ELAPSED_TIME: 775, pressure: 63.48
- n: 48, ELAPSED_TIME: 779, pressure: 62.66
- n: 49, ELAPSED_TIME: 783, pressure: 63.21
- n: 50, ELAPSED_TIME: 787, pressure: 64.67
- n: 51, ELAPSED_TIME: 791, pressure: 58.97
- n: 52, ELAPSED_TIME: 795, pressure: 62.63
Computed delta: 0.0066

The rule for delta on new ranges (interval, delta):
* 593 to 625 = 0.0724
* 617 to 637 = 0.0130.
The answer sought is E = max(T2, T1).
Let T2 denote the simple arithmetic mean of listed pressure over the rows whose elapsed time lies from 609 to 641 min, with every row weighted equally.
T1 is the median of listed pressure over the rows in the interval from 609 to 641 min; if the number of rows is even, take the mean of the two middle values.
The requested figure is 72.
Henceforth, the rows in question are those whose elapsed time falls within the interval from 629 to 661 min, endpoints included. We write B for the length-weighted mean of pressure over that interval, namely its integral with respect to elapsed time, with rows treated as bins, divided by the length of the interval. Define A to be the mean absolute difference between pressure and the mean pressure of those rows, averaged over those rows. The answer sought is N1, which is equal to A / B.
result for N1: 0.0288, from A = 1.9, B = 67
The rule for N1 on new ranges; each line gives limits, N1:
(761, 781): 0.0136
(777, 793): 0.0273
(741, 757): 0.0302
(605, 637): 0.0584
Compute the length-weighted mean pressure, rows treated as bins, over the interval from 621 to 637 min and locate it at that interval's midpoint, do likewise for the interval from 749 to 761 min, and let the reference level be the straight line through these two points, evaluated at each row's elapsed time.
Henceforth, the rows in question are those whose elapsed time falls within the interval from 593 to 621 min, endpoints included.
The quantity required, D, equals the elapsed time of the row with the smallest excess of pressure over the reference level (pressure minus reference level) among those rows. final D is 595 min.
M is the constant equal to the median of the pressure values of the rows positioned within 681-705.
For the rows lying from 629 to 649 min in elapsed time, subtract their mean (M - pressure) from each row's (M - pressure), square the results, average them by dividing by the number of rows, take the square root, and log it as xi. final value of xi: 2.9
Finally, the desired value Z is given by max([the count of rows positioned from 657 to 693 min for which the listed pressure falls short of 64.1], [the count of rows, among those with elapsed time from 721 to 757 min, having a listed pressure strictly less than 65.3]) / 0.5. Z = 6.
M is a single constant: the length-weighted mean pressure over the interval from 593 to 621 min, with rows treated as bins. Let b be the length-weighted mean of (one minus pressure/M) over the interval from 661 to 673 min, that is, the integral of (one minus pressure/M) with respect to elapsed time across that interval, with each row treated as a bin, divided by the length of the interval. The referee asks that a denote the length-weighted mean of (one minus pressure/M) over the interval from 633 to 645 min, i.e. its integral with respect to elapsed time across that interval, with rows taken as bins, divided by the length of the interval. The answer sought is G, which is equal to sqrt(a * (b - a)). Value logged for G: 0.047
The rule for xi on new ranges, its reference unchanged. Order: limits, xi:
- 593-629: 10.8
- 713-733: 2.2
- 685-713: 2.7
